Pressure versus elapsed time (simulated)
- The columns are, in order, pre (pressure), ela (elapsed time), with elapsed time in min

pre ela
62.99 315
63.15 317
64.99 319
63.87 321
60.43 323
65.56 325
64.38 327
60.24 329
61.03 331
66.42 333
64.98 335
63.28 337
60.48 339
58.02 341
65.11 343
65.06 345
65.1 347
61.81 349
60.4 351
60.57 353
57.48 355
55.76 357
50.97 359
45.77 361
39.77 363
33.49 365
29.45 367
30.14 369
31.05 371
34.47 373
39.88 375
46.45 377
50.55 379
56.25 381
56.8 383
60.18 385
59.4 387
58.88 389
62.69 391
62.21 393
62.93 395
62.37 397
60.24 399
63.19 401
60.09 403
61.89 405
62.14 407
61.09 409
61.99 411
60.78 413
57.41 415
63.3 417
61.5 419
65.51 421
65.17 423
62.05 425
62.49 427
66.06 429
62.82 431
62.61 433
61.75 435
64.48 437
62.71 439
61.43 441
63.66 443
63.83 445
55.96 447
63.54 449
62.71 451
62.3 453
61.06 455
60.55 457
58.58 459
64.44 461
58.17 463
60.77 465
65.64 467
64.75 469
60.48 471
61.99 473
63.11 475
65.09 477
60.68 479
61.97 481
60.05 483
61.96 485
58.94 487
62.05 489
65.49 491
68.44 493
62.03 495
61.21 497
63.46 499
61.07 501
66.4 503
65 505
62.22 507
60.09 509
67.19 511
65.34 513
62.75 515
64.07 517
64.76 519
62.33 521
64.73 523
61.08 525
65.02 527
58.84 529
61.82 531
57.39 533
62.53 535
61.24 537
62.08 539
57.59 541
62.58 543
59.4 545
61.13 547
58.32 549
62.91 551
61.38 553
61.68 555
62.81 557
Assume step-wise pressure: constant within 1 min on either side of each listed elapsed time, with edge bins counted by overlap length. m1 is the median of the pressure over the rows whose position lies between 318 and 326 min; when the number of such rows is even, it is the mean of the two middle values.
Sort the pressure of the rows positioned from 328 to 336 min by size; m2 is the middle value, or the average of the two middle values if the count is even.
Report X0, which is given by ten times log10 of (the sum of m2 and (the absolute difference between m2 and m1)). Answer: 18.1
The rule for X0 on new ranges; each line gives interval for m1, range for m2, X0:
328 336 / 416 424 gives 18.2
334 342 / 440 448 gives 18.0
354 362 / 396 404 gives 18.4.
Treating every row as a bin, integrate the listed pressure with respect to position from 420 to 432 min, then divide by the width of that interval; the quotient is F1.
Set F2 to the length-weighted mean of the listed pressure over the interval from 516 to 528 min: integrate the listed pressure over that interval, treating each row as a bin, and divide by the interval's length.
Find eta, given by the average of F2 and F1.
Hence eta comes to 63.8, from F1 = 64.0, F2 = 63.7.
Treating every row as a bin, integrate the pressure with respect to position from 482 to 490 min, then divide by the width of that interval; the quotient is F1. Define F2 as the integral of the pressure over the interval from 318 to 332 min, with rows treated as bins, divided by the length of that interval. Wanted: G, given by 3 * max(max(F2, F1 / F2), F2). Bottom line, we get 189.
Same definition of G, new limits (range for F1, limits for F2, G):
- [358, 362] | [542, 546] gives 183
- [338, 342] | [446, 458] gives 183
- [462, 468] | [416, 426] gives 191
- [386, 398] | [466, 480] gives 189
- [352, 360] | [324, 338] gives 191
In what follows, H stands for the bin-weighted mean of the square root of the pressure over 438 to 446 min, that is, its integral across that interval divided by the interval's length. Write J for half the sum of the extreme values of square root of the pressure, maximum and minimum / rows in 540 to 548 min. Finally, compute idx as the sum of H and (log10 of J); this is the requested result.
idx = 8.82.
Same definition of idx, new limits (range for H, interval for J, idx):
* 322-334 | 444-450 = 8.82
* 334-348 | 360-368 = 8.73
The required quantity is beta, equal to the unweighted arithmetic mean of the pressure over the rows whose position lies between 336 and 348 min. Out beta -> 62.8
